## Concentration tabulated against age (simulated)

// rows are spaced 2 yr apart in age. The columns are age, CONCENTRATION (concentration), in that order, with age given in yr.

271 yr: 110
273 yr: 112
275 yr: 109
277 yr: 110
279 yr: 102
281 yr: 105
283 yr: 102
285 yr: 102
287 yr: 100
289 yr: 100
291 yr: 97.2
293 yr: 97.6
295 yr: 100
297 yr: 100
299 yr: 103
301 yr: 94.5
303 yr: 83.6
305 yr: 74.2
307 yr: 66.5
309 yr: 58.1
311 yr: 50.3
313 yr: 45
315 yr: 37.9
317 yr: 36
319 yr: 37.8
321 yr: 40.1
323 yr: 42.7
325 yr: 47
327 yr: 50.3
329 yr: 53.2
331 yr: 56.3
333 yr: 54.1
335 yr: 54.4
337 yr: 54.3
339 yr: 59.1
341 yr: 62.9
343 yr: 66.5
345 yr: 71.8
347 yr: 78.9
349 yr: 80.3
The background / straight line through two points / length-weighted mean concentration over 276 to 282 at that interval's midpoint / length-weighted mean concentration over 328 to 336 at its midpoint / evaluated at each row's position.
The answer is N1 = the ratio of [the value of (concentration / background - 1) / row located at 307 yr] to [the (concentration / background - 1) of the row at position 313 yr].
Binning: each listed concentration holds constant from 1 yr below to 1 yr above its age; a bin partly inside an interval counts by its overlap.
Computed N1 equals 0.4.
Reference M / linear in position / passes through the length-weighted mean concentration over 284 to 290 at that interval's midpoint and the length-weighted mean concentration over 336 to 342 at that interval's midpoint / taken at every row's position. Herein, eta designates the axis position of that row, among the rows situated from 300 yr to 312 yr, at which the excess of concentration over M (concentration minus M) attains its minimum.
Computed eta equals 311 yr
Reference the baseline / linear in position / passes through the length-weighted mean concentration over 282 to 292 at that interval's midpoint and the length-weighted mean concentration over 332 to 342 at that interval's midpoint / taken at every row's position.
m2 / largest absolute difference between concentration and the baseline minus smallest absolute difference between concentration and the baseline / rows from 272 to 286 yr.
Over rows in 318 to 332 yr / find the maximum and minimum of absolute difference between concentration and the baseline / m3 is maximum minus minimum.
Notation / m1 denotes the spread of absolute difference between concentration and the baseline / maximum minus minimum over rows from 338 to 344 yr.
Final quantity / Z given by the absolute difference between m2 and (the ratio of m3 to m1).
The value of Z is 2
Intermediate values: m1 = 11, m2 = 5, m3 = 29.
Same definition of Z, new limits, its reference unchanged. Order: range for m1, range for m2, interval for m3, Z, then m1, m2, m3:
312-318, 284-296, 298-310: 3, 6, 7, 20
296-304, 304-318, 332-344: 27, 10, 28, 12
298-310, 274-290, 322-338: 4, 20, 5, 24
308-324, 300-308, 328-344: 13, 15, 14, 12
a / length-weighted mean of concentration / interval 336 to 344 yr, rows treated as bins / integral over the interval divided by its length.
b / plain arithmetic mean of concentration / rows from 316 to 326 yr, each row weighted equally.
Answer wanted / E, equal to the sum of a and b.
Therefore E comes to 101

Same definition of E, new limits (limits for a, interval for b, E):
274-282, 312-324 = 146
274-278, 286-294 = 208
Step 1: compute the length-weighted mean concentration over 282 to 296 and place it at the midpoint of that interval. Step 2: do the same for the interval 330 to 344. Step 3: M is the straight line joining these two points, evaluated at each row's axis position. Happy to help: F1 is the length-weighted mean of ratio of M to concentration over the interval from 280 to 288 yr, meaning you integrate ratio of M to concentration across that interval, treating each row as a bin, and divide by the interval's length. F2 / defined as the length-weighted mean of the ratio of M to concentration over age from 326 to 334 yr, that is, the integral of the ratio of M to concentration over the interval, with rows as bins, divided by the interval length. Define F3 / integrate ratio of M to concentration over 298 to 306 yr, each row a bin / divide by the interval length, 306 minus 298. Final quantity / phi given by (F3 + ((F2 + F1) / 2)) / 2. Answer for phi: 1.06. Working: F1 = 1.02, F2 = 1.21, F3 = 1.01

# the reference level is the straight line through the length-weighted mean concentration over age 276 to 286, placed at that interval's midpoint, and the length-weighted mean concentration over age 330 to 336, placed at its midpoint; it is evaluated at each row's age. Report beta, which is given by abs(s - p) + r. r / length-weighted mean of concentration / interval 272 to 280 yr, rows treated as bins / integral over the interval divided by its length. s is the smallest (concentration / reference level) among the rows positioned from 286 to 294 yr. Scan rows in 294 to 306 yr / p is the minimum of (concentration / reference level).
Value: 108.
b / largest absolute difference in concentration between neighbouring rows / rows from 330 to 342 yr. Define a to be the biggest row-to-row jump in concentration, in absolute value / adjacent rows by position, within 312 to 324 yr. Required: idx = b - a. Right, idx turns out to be -2.3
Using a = 7.1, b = 4.8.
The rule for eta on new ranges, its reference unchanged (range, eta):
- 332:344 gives 333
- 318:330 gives 319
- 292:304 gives 303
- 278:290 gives 279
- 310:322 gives 317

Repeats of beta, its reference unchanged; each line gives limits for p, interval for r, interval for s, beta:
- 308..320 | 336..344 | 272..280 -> 61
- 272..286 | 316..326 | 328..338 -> 41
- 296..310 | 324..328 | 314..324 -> 49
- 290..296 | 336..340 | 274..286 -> 57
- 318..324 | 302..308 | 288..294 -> 75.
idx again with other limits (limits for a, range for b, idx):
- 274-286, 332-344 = -3.2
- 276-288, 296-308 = 2.9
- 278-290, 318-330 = 1.3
